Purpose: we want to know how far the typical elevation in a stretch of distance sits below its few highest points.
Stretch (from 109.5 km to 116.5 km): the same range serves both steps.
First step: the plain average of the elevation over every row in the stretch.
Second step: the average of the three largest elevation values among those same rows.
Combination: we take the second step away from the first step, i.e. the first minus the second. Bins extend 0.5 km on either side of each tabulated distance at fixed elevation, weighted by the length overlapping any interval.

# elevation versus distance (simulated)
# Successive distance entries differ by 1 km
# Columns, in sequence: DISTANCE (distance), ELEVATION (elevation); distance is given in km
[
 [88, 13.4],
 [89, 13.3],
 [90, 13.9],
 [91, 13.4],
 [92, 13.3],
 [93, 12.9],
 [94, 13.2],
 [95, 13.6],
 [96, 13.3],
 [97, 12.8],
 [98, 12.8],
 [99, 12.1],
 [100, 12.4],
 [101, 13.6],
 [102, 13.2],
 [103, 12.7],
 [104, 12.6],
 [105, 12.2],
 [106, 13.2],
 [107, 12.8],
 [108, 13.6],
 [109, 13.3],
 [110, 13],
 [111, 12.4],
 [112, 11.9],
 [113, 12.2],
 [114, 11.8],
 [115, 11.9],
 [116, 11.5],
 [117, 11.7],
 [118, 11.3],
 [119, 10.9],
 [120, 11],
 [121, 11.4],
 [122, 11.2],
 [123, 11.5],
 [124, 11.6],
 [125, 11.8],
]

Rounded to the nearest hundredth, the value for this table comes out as -0.43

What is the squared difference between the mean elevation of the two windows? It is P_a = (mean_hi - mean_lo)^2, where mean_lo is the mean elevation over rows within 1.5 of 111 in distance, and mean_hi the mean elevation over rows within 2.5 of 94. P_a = 0.7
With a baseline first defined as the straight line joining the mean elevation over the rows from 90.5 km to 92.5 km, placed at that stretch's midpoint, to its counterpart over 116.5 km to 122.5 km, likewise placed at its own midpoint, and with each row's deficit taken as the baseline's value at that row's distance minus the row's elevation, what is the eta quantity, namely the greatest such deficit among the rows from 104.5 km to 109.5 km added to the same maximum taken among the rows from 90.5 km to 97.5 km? 0.5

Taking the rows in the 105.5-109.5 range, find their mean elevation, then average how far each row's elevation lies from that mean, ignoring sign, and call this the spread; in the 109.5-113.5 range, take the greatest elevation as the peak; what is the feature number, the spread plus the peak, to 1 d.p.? 13.2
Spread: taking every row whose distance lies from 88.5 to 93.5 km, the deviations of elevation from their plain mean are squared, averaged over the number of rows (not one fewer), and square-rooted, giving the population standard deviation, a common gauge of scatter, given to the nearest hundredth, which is 0.32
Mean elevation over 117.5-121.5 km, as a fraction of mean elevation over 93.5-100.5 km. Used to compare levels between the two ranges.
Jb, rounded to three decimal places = 0.865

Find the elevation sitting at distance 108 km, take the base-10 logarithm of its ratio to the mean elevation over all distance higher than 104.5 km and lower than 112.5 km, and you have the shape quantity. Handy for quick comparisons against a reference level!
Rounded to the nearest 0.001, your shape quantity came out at 0.026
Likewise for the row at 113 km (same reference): -0.021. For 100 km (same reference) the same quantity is -0.014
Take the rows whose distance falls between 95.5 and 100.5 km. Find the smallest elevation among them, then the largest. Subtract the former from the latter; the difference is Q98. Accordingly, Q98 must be 1.2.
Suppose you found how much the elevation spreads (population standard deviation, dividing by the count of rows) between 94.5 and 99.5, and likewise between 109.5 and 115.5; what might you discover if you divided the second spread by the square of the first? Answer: 1.6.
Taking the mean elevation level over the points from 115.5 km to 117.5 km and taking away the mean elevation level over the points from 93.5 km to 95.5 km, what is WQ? -1.8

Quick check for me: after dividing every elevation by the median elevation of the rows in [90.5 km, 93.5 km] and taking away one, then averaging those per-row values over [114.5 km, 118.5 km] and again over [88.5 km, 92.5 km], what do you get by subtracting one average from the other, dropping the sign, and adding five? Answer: 5.14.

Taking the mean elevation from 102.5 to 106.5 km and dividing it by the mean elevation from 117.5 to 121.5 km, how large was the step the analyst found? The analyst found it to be 1.14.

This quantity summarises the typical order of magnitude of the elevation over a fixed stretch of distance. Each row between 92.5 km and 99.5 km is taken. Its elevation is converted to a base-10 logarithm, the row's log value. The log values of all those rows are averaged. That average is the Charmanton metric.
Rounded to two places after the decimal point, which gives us 1.11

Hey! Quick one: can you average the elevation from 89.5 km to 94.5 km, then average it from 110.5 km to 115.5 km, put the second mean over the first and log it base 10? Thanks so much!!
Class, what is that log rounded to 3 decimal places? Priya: -0.045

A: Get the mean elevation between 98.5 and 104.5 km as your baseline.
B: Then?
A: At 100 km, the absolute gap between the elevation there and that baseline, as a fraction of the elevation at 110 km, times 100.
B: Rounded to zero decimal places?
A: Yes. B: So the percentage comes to 3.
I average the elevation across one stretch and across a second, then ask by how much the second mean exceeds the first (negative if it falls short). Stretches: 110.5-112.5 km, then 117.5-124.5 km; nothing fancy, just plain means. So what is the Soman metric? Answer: -0.88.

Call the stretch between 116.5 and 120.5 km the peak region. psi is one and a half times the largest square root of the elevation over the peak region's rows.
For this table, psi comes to 5.13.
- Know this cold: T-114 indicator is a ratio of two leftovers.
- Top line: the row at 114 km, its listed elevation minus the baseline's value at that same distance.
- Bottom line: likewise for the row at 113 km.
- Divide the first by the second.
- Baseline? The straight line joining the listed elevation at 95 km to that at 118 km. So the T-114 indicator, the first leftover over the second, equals 0.25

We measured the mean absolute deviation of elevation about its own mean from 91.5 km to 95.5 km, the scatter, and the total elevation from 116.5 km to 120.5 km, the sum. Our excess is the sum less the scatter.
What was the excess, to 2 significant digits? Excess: 45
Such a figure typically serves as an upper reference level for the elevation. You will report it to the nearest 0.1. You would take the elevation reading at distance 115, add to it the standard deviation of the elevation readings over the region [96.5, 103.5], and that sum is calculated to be 12.4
